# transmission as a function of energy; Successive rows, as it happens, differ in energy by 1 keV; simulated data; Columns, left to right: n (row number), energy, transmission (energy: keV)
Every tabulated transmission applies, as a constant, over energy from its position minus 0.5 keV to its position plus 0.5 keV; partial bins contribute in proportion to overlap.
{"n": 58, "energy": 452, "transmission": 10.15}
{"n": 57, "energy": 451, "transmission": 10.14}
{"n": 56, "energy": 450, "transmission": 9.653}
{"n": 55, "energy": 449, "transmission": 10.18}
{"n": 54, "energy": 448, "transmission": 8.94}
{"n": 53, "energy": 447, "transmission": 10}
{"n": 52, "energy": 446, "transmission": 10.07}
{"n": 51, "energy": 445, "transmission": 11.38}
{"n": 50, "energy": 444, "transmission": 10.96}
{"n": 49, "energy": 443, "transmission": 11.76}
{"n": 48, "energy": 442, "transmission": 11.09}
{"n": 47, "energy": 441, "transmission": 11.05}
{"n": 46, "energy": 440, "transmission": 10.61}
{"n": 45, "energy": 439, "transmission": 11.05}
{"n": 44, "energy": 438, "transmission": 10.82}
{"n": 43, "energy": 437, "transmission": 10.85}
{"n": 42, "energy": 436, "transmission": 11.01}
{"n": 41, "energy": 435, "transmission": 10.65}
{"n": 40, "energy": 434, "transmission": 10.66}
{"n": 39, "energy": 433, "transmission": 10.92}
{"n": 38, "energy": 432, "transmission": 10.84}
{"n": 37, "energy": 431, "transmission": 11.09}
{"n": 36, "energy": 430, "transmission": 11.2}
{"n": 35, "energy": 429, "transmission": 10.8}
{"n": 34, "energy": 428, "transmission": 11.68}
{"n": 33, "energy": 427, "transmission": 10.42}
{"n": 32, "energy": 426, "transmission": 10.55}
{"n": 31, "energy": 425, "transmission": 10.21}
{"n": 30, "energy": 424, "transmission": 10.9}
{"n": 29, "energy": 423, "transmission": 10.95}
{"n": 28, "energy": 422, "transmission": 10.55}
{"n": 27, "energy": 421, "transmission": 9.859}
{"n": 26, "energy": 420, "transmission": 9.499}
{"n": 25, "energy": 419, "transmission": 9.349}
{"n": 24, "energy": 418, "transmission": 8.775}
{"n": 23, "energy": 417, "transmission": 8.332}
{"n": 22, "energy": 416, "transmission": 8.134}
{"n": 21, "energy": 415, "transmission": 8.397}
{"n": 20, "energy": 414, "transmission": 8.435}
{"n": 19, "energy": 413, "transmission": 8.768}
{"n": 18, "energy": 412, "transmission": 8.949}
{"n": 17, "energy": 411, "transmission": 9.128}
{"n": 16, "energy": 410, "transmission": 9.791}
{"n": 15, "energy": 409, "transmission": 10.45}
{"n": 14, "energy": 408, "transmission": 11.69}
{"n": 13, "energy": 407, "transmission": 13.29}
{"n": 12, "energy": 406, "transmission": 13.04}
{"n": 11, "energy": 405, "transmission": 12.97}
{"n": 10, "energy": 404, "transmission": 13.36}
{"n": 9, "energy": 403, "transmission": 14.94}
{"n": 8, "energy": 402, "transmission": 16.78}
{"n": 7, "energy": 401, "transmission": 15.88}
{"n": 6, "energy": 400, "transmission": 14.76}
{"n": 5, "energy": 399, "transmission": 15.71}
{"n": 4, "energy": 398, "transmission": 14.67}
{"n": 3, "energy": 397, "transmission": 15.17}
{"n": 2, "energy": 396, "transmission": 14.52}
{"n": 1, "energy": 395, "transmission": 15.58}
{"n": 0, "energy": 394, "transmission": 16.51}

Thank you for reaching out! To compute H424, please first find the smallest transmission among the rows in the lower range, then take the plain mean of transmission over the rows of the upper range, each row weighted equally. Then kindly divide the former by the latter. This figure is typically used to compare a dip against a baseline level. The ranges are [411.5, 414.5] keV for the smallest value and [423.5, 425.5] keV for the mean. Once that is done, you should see 0.80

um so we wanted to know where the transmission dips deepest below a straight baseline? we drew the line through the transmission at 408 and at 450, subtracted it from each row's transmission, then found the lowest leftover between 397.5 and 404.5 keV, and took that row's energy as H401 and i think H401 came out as 404 keV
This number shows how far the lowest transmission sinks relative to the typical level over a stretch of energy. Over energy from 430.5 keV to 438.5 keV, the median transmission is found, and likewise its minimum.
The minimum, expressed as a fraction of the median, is 0.98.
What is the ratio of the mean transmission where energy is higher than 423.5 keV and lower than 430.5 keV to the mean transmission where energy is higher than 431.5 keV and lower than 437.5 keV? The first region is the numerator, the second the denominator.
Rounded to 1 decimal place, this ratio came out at 1.0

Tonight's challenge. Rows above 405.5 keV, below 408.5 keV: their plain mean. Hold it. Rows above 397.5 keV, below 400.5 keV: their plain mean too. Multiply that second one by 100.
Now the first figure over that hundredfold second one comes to 0.0084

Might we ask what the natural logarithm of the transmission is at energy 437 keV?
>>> 2.38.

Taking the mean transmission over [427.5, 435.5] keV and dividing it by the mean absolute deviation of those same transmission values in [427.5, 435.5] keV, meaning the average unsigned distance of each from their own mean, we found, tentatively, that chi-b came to 43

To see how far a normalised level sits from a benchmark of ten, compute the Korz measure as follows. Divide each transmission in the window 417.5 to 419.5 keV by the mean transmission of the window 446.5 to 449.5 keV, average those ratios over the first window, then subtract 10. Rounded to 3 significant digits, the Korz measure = -9.07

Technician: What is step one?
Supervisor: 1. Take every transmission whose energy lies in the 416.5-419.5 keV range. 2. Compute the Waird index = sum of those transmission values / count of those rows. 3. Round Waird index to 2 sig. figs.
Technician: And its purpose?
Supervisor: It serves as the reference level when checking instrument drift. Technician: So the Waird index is 8.8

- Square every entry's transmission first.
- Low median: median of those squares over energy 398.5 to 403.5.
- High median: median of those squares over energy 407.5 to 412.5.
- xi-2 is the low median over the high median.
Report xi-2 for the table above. 2.57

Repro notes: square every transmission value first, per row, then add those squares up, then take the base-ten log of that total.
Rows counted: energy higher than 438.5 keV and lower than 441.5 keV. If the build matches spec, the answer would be 2.55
